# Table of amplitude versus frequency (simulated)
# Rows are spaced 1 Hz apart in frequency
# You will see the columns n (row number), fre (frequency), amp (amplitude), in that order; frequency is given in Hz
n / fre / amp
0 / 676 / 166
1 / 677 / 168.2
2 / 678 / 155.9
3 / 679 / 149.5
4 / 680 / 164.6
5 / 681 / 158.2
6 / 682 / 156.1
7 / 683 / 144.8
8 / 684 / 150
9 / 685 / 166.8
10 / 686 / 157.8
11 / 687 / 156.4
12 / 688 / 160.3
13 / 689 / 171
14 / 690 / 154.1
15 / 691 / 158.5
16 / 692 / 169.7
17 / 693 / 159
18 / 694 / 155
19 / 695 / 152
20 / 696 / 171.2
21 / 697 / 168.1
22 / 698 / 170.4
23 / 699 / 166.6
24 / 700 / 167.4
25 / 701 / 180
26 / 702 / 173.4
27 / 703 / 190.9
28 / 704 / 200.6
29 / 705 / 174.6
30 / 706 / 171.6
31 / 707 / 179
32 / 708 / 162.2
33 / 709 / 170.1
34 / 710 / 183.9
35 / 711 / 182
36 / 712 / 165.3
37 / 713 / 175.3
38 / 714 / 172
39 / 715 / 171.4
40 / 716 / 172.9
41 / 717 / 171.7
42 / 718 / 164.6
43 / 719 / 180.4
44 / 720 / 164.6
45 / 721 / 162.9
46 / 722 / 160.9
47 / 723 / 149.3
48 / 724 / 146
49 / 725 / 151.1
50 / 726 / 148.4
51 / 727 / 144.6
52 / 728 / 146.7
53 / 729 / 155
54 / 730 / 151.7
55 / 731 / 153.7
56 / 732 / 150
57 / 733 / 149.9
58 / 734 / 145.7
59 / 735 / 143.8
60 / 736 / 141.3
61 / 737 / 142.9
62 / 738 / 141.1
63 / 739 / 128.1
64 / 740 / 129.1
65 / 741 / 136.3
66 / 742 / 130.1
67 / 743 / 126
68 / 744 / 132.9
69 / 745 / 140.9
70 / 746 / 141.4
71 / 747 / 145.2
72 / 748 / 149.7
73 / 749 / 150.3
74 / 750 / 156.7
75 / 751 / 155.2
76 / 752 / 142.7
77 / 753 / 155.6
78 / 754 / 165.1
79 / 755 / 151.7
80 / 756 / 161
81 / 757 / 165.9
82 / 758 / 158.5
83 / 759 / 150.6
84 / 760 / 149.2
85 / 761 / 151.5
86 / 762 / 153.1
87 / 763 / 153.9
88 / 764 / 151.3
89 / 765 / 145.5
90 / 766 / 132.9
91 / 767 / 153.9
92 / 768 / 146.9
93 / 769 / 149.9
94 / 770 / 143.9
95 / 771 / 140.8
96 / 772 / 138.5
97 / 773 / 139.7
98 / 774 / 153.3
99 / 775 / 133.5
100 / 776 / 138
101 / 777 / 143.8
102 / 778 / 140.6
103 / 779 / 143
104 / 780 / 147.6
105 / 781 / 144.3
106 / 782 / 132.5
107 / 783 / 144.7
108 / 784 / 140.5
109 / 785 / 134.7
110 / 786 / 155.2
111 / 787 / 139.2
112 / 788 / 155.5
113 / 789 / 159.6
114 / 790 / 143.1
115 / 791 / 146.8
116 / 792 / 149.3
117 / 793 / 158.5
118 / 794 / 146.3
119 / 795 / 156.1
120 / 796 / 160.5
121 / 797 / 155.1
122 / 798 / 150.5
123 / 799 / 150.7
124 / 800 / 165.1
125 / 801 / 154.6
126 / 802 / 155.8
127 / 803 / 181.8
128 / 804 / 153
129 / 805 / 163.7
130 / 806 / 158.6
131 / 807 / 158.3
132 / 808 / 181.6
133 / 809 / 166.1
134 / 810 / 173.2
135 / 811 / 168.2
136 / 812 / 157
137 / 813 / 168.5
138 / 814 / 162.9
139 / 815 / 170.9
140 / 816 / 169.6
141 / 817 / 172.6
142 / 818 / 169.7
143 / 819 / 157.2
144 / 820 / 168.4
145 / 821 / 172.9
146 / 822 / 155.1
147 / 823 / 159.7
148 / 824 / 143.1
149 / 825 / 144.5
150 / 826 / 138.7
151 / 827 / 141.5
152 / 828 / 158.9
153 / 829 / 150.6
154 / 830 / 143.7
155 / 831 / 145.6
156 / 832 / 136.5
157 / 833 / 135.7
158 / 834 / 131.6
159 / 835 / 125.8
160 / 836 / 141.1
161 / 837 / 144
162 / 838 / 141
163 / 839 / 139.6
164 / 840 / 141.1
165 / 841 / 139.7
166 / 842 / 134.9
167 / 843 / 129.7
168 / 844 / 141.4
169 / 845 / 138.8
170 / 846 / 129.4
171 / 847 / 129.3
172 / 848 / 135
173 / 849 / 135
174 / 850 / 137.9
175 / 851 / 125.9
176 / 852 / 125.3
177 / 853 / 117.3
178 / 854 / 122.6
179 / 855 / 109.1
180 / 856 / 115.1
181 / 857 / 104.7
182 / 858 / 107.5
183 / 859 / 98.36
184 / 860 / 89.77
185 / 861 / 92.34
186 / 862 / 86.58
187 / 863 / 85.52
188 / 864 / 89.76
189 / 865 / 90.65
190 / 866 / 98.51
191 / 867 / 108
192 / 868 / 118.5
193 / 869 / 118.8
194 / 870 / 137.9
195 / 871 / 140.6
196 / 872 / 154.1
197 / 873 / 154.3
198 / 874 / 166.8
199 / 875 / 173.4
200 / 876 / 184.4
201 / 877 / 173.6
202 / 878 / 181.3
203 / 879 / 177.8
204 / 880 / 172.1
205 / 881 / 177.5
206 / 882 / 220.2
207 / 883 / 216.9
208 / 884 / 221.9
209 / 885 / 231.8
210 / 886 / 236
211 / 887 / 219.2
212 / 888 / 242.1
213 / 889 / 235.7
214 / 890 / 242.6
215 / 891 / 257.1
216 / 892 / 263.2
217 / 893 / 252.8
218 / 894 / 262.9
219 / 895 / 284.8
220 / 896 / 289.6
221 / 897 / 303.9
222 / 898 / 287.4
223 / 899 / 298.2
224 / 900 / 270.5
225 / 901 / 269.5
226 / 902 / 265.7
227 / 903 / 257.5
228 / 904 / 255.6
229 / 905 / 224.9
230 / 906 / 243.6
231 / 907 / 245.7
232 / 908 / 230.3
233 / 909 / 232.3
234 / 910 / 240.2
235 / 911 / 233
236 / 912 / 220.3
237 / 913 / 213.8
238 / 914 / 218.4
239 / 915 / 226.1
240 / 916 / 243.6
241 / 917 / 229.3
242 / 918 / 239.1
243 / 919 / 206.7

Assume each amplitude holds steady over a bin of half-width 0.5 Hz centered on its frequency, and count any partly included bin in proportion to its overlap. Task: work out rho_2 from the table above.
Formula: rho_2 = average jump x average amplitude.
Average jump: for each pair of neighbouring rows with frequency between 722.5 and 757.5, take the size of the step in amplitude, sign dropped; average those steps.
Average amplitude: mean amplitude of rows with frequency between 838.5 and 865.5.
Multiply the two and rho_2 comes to 600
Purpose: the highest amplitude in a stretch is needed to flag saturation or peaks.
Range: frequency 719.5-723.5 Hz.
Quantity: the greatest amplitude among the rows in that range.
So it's 164.6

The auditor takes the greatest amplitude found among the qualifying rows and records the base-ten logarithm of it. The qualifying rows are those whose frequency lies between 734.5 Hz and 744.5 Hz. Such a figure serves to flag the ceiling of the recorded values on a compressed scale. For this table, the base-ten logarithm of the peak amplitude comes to 2.16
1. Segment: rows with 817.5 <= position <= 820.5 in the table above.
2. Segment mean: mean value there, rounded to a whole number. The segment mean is 165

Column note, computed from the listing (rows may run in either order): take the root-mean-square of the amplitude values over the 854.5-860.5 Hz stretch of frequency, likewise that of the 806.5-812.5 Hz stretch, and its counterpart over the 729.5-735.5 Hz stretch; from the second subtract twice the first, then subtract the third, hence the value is -190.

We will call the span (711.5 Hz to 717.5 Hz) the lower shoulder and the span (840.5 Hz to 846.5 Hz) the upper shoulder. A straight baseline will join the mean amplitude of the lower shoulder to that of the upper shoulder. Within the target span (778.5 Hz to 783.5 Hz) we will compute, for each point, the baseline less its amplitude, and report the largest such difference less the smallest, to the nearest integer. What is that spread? 15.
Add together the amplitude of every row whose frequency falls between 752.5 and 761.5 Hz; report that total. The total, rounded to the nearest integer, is 1409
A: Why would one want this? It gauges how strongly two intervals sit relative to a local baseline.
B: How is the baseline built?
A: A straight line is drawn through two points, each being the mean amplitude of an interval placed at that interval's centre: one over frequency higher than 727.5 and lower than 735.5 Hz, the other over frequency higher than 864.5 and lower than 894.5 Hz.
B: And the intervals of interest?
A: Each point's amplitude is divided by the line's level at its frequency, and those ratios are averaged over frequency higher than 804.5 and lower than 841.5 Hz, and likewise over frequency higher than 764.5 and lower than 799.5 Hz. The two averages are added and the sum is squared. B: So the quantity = 3.20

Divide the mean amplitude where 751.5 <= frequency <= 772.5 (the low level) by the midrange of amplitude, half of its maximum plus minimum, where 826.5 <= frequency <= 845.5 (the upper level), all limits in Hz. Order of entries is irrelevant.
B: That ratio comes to 1.1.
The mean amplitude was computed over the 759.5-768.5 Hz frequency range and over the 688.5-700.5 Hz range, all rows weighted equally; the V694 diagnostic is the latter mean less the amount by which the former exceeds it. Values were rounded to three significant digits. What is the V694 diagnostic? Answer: 178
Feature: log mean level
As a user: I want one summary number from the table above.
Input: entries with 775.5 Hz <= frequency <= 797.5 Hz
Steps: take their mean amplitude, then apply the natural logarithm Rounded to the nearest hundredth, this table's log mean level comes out 4.99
